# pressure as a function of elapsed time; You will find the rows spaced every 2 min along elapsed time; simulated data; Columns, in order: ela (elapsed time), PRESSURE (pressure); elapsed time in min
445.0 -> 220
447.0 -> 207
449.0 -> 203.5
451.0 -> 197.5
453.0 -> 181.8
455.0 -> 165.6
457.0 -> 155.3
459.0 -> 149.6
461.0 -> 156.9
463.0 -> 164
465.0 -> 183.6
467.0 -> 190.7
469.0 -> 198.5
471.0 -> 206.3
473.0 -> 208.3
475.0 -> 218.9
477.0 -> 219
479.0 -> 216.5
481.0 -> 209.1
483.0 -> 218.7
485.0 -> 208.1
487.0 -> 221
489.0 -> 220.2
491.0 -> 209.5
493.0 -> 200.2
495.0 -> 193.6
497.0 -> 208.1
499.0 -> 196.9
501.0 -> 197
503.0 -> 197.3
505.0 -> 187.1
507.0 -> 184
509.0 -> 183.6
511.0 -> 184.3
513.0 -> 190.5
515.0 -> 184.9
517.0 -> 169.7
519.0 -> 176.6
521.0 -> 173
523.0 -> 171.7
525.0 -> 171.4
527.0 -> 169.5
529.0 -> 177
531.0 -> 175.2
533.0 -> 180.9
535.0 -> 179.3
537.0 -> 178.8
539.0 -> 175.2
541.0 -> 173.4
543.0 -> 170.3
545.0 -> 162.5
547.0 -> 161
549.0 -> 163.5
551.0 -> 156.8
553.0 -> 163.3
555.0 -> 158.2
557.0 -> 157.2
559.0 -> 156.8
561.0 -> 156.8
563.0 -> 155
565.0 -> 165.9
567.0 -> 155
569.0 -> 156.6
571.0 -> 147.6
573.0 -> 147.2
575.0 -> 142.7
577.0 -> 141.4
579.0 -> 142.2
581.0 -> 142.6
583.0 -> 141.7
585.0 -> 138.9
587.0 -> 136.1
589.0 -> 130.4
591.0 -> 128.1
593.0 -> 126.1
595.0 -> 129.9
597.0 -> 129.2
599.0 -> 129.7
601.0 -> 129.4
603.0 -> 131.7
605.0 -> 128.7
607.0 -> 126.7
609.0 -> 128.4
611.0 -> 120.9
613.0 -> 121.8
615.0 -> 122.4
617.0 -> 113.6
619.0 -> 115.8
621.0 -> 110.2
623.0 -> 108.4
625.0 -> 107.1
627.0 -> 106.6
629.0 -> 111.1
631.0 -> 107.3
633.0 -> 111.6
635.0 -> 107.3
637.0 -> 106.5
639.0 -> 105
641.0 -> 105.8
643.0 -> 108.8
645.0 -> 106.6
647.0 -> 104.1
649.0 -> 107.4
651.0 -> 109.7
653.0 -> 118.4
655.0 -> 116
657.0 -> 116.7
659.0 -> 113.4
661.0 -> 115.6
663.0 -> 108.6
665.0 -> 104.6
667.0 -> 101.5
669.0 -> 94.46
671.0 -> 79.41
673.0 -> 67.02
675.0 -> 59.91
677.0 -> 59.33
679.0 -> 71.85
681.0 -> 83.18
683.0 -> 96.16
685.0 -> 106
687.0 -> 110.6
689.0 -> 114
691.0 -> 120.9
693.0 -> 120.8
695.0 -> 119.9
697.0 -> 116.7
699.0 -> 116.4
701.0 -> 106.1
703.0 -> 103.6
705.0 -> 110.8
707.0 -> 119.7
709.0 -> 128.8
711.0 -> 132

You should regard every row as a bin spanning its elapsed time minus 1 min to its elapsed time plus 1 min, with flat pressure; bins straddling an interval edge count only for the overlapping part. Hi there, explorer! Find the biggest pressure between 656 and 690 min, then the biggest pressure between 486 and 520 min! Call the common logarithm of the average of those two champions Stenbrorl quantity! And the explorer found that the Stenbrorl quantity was 2.23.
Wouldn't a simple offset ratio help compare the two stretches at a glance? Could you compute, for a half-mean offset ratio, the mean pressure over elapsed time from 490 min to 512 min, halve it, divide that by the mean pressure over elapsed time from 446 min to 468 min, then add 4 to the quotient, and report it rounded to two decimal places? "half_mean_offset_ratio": 4.55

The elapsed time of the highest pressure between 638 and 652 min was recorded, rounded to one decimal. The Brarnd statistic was 651.0 min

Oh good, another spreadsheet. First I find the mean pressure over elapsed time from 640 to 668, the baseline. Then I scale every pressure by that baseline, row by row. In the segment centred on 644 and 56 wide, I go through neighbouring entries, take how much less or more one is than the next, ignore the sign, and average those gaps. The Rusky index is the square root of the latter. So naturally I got 0.182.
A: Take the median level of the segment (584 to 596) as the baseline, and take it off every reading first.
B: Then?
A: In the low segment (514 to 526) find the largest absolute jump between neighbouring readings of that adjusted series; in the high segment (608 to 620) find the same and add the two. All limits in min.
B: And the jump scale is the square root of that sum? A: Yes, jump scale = 4.9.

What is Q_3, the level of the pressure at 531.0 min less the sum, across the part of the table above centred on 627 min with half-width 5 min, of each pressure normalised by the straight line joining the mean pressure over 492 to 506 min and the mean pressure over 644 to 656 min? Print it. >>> 171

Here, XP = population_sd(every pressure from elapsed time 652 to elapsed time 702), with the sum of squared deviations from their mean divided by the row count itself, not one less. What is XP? 19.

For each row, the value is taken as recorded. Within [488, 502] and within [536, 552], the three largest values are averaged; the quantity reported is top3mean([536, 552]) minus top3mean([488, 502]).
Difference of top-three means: -37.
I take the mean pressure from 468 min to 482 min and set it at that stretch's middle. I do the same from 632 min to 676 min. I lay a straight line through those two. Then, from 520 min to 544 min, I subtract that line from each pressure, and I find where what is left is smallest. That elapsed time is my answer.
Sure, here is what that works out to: 523.0 min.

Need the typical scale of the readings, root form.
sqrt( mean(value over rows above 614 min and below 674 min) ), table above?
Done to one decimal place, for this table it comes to 10.3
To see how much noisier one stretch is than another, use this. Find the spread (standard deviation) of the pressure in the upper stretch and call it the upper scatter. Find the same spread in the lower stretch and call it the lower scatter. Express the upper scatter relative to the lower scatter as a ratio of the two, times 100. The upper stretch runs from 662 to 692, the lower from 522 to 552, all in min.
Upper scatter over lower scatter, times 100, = 280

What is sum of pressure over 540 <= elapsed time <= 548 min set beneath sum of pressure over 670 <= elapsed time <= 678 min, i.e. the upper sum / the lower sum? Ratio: 0.40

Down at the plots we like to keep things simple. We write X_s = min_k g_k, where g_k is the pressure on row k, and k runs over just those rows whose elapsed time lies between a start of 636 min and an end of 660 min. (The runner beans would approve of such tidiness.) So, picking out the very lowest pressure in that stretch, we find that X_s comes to 104.1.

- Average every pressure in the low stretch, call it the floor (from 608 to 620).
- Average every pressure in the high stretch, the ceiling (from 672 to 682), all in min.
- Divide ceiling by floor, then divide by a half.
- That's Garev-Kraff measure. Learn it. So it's 1.13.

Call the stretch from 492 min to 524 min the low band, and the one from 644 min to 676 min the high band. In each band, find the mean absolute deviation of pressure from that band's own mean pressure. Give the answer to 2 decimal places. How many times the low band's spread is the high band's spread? 1.46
